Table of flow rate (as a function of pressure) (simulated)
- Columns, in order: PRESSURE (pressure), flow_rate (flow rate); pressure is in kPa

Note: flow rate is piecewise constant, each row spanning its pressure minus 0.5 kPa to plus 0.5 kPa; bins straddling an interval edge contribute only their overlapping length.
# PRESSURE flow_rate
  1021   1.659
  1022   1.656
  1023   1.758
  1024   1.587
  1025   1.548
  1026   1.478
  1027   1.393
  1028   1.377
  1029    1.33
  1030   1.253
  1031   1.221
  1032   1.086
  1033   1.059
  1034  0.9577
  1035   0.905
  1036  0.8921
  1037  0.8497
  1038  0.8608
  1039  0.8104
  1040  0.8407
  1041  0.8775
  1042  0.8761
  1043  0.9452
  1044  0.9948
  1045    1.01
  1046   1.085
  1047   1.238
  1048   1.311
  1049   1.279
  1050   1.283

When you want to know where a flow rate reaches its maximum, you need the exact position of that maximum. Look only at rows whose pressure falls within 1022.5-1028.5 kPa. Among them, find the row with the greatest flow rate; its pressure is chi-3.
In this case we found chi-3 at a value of 1023 kPa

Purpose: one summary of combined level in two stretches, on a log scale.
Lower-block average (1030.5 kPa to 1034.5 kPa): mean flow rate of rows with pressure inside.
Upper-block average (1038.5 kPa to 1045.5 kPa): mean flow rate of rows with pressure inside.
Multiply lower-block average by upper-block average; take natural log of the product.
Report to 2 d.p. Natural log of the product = -0.02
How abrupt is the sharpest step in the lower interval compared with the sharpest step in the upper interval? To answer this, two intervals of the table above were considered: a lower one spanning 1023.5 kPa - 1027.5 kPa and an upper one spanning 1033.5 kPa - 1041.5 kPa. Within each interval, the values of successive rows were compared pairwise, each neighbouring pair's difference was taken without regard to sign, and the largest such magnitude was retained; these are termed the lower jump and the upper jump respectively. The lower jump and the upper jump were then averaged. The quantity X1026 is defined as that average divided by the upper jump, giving 1.31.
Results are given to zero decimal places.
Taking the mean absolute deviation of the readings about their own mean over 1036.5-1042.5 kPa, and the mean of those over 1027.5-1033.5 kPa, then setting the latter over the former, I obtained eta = 64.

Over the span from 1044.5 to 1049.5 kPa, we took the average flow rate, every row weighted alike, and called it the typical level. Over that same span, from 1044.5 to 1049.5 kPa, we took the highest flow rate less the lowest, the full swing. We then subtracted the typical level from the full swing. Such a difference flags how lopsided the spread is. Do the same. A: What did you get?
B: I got -0.9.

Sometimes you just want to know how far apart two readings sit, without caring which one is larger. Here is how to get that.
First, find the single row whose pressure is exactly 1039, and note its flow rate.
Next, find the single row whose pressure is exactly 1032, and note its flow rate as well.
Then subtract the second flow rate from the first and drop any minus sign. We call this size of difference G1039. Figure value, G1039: 0.28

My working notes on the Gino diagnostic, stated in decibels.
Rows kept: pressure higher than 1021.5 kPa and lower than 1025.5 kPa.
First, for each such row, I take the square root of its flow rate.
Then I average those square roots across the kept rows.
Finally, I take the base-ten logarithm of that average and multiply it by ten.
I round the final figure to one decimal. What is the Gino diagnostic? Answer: 1.1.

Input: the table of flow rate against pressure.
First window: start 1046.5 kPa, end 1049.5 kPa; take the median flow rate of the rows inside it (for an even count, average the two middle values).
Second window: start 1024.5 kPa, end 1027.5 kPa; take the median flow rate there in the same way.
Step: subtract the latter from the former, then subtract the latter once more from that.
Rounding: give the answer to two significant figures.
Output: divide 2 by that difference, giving -1.2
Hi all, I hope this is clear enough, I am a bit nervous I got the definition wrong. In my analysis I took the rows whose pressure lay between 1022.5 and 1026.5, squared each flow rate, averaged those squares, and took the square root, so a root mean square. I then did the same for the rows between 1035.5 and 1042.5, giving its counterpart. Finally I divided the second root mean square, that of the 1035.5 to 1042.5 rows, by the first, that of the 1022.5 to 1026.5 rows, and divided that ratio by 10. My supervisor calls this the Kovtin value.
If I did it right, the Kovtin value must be 0.0538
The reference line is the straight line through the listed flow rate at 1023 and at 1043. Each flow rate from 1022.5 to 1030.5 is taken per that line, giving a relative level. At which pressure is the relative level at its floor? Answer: 1030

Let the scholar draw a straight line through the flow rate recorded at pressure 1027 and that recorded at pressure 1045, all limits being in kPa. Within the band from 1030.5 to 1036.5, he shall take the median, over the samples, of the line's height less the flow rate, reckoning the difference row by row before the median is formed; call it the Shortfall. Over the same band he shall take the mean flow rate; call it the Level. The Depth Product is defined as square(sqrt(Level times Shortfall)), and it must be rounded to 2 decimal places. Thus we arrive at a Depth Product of 0.25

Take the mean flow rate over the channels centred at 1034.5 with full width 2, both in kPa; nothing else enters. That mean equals 0.93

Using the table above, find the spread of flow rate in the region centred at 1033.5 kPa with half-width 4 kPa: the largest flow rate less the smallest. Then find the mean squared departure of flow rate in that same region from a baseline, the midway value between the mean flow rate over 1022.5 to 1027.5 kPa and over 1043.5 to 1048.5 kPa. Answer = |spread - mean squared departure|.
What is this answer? 0.29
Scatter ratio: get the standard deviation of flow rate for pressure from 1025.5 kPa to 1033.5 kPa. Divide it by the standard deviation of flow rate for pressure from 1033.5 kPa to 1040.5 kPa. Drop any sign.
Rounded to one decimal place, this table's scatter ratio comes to 3.1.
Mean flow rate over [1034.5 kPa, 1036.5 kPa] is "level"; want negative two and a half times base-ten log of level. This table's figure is 0.12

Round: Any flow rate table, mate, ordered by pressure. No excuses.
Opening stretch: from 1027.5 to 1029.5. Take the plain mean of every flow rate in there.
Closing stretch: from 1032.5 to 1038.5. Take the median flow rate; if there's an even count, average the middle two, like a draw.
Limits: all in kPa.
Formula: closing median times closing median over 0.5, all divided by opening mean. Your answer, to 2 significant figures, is 1.2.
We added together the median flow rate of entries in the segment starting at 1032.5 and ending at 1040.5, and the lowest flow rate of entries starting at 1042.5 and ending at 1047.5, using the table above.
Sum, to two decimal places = 1.82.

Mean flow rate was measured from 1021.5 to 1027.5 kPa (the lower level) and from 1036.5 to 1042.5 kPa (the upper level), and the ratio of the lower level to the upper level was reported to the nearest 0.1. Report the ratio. 1.8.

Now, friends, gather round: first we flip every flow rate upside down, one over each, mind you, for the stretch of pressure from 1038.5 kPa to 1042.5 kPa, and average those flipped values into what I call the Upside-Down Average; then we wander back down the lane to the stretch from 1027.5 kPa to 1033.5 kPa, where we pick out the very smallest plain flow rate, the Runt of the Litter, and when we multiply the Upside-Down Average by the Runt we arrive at 1.2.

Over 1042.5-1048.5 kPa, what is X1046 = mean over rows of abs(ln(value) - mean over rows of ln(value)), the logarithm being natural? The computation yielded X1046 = 0.104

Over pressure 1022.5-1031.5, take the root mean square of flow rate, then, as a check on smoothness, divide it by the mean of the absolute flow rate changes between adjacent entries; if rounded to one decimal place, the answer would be 21.6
